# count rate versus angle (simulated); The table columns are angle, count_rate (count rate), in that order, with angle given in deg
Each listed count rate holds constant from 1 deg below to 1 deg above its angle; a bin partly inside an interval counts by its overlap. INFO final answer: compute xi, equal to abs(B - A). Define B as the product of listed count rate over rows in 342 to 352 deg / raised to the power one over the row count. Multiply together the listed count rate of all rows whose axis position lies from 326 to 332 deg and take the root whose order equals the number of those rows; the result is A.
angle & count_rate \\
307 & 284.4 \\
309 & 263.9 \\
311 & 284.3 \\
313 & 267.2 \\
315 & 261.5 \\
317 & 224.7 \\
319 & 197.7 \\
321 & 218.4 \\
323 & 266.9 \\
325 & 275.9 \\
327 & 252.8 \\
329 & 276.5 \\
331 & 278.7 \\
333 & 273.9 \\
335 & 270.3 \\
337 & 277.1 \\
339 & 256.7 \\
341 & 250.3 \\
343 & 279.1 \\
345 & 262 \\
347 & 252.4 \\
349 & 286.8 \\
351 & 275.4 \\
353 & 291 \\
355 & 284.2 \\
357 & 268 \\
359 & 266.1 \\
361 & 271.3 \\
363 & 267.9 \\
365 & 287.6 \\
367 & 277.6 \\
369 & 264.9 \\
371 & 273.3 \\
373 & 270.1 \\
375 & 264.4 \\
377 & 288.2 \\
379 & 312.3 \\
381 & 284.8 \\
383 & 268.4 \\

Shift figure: 2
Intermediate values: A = 269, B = 271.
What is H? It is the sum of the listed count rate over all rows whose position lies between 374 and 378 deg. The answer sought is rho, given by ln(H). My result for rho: 6.315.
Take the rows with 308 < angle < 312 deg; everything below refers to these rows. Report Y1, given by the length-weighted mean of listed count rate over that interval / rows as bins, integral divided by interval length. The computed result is 274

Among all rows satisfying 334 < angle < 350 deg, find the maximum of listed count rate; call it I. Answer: 286.8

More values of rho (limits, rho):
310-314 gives 6.313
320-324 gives 6.185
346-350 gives 6.290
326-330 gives 6.272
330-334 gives 6.315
